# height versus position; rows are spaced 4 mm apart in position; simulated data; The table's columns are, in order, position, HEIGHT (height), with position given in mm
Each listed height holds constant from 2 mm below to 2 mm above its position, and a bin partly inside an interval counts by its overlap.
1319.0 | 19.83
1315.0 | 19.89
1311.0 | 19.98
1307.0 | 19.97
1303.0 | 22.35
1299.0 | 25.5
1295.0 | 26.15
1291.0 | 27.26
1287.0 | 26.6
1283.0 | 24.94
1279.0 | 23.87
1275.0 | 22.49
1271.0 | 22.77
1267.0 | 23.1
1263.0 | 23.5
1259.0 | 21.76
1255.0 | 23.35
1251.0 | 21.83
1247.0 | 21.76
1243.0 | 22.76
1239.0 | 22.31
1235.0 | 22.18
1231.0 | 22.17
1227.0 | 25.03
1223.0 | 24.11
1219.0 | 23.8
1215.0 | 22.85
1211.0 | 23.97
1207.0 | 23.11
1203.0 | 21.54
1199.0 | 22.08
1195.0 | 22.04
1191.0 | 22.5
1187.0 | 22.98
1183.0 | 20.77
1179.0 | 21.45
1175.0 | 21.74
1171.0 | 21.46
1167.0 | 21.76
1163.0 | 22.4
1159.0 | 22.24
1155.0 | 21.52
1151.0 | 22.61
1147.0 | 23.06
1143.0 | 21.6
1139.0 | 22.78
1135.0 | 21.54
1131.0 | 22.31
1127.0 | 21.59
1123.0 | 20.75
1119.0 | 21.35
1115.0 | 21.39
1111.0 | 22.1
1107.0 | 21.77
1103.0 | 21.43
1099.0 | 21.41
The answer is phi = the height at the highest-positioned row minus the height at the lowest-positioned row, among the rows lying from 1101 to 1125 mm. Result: -0.7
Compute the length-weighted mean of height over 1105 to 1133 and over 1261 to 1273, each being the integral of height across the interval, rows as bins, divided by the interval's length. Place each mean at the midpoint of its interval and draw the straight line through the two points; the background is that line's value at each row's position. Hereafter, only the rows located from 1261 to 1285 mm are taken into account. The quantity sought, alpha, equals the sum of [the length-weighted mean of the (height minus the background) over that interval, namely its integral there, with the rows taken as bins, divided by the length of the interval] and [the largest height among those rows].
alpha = 25.2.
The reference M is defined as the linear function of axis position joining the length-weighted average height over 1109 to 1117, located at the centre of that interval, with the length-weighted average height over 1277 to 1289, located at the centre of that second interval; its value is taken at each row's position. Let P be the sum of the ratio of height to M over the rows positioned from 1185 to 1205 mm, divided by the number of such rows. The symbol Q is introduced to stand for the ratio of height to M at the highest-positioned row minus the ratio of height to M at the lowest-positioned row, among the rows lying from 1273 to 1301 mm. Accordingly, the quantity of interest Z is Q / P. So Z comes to 0.11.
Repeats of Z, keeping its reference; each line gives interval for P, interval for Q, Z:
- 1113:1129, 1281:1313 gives -0.22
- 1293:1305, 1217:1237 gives -0.08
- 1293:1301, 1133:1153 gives 0.03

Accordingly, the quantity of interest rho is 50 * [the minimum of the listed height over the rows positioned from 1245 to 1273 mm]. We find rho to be 1088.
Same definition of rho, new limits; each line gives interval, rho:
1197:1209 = 1077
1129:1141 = 1077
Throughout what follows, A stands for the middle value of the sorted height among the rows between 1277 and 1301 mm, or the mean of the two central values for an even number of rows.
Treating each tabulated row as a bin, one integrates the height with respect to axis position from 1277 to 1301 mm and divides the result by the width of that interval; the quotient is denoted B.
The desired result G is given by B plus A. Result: 51.5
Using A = 25.8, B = 25.7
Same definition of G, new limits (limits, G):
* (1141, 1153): 45.0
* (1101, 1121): 43.0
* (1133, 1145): 43.6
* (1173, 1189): 43.3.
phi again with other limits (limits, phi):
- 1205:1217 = -0.3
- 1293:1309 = -6.2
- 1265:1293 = 4.2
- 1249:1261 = -0.1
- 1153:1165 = 0.9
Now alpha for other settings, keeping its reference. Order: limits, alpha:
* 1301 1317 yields 19.3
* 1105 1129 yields 22.0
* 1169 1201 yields 22.6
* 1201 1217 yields 24.3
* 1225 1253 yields 24.8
